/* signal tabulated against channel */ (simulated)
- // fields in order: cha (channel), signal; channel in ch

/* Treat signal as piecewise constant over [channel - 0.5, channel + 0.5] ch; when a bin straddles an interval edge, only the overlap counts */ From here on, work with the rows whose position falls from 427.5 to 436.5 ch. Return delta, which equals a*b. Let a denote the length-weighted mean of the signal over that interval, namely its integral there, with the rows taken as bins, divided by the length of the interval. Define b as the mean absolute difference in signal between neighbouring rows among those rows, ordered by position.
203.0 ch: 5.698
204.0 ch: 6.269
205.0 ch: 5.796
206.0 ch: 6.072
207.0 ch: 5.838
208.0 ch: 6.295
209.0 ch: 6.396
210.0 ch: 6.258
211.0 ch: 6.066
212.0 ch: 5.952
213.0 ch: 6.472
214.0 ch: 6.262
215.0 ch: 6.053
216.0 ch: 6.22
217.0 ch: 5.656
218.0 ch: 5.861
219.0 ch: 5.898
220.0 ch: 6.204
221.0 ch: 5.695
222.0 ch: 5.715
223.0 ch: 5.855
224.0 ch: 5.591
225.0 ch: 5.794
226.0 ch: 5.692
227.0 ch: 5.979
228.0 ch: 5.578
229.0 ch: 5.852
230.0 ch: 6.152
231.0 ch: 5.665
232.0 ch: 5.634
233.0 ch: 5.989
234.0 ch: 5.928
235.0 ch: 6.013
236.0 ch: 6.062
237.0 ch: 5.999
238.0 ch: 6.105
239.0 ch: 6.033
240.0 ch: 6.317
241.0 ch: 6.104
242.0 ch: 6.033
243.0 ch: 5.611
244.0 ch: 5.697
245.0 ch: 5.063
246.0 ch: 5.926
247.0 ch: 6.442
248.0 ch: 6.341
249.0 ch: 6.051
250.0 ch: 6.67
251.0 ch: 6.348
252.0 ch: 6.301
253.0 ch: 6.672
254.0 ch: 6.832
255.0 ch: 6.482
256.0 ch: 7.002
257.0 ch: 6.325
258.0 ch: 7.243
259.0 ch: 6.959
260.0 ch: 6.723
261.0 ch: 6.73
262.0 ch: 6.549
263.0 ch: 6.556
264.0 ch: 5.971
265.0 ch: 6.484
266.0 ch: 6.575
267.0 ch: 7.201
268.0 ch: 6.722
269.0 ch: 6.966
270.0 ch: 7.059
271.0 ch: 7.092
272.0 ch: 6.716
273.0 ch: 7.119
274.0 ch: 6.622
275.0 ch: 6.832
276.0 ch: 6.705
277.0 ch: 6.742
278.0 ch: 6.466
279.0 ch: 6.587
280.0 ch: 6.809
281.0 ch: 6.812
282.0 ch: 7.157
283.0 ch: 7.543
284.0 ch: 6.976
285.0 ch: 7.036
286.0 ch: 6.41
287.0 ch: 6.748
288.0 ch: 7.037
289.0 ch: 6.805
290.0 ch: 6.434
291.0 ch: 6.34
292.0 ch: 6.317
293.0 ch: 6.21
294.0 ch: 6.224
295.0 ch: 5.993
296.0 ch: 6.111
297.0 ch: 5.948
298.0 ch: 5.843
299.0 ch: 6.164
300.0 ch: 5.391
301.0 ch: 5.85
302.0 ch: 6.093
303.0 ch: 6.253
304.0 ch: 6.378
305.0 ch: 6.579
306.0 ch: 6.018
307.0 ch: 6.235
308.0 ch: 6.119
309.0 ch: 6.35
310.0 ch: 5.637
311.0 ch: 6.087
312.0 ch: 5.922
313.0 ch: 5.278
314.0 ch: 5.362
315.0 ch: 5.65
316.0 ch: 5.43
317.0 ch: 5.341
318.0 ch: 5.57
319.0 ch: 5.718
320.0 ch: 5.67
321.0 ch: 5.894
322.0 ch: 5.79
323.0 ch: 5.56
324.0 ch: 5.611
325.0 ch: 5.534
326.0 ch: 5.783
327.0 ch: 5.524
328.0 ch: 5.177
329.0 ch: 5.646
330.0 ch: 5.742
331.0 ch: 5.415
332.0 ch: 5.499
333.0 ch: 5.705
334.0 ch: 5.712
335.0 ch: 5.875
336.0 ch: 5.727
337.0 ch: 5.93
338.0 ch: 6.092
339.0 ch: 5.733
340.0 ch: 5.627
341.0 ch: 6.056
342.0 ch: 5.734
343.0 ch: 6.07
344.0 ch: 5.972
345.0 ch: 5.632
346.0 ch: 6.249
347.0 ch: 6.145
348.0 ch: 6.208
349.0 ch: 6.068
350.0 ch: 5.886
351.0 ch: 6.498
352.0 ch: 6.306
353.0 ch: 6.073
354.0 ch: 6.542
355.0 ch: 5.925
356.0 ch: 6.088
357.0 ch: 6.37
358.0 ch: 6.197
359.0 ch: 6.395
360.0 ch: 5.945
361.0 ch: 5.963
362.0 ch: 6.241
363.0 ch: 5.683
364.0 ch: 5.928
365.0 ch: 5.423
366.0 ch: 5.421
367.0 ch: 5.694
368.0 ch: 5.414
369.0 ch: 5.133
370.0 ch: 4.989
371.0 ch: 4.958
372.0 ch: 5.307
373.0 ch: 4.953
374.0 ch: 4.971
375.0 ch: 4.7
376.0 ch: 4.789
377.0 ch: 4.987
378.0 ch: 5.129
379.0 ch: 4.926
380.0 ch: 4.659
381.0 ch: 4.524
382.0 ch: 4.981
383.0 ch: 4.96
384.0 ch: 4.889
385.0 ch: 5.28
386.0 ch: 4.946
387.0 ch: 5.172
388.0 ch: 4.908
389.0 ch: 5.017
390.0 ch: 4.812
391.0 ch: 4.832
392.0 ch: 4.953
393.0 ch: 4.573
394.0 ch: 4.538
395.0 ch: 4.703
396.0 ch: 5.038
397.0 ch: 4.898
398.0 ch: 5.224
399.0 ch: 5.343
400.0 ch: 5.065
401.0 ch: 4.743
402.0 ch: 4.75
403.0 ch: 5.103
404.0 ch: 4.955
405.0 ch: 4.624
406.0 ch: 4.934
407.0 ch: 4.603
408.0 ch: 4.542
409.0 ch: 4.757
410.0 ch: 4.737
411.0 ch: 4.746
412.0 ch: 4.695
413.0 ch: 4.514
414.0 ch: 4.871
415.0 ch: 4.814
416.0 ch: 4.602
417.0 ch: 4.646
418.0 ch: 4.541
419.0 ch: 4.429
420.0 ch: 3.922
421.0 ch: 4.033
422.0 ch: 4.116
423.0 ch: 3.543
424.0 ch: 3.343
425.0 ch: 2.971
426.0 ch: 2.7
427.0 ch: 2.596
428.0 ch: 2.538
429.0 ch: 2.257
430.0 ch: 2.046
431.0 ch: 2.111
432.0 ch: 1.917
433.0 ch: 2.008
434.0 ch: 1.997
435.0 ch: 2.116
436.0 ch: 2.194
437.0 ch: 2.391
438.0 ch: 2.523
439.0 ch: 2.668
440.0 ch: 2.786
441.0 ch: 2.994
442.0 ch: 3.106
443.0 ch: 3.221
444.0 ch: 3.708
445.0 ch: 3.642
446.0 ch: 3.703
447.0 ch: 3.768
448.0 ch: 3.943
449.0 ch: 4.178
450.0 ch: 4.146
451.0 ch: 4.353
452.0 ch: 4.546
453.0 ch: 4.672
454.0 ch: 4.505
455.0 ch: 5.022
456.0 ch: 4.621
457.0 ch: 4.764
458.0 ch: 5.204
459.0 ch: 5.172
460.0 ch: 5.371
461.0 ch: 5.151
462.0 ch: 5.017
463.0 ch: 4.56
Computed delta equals 0.3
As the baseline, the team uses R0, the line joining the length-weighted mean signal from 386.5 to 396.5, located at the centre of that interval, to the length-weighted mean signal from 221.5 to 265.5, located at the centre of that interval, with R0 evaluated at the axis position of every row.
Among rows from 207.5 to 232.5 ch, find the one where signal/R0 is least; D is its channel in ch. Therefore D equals 224.0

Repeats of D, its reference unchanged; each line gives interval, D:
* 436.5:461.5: 437.0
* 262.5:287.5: 264.0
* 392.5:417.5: 394.0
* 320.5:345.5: 328.0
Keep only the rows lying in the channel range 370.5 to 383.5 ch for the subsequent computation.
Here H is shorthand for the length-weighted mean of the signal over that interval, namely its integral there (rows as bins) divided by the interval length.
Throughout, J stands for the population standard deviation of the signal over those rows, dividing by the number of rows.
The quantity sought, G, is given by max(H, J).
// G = 4.9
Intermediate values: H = 4.9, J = 0.20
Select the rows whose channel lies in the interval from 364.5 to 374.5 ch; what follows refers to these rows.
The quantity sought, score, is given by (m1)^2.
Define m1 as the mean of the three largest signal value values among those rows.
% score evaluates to 30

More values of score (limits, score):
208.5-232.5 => 41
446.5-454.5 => 21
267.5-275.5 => 50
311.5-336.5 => 35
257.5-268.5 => 51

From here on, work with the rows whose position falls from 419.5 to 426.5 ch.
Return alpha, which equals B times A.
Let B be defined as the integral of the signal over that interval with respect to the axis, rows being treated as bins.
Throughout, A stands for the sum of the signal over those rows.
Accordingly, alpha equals 607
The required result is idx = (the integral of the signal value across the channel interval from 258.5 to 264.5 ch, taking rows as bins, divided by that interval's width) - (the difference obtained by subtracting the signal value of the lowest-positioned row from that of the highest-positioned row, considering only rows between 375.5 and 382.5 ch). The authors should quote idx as 6.4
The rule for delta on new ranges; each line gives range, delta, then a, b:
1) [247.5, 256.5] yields 2.2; 6.5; 0.33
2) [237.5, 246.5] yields 1.9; 5.9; 0.33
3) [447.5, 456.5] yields 1.0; 4.4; 0.23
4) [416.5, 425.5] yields 1.0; 3.9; 0.26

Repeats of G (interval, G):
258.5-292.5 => 6.8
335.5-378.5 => 5.7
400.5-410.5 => 4.8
